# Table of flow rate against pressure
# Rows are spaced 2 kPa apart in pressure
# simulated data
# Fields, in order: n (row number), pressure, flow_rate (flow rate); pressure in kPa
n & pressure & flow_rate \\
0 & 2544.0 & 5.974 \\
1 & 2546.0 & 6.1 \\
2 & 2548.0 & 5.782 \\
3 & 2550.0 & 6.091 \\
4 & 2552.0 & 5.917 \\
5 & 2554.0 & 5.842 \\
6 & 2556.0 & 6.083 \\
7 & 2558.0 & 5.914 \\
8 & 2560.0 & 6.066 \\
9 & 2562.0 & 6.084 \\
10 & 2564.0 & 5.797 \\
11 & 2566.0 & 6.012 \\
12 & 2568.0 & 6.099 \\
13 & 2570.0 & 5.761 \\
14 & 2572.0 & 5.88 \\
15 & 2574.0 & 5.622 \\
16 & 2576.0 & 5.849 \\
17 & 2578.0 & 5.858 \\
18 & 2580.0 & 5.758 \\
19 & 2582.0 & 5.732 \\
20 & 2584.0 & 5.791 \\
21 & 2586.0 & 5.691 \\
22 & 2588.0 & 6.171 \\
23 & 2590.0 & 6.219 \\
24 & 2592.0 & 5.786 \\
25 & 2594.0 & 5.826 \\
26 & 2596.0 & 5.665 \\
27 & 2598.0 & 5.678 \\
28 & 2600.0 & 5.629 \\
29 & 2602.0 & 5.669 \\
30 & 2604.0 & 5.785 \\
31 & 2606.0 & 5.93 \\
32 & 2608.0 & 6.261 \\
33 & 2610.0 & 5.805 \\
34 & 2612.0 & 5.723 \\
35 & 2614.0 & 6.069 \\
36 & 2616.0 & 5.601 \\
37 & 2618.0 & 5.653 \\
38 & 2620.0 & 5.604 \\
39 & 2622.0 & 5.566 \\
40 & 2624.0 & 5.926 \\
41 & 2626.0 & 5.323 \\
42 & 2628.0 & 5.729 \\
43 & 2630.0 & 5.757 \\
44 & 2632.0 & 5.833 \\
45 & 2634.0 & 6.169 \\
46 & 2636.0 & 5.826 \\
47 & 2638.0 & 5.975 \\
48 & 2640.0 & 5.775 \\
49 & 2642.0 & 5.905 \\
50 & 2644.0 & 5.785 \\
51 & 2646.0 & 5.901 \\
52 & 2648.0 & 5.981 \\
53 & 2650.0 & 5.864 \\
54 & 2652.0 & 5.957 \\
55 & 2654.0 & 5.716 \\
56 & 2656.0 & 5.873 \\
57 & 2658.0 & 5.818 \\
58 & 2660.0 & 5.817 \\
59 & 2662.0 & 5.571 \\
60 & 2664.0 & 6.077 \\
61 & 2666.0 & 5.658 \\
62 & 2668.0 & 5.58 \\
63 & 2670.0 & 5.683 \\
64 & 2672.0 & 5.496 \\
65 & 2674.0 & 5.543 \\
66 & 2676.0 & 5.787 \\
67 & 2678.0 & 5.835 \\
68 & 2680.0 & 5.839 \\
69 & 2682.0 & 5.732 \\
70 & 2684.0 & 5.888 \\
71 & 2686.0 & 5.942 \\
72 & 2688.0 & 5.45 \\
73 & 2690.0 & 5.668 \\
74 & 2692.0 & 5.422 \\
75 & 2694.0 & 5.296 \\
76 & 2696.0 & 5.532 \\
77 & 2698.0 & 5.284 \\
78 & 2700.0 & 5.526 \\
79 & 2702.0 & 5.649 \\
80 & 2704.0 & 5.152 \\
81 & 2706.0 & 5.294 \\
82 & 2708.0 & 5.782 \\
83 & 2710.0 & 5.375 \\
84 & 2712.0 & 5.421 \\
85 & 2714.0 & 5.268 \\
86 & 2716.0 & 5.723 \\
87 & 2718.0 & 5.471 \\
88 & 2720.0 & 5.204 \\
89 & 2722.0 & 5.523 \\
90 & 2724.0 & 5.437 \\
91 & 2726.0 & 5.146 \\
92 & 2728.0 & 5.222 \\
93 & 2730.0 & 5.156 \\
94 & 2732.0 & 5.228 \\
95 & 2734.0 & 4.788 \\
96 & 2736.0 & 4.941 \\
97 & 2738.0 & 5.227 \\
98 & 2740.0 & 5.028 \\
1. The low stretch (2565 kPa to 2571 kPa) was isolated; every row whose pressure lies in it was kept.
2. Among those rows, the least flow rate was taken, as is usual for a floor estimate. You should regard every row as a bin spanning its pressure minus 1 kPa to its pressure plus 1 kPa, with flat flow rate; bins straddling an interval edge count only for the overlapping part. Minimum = 5.761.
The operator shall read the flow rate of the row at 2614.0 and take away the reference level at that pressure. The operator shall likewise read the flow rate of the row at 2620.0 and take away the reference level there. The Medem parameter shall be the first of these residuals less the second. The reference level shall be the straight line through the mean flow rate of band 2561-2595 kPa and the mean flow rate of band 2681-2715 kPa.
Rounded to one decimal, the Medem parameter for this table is 0.4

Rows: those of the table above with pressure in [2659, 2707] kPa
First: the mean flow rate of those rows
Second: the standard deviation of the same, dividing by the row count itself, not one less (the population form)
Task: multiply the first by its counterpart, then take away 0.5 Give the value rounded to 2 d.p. 0.76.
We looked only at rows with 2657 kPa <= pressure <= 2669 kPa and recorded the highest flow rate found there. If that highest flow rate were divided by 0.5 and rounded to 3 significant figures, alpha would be 12.2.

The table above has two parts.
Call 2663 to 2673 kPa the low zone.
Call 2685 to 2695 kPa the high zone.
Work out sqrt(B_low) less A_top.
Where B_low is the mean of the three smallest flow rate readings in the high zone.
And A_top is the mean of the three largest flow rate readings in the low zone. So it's -3.48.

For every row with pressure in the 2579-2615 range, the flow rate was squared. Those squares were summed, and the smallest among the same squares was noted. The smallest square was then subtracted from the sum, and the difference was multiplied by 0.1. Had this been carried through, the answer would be 58.4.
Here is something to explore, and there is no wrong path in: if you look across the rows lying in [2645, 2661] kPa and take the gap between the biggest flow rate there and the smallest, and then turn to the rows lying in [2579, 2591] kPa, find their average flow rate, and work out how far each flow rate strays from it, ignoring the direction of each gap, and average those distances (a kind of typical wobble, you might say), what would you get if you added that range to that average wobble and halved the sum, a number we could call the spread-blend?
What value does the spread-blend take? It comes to 0.23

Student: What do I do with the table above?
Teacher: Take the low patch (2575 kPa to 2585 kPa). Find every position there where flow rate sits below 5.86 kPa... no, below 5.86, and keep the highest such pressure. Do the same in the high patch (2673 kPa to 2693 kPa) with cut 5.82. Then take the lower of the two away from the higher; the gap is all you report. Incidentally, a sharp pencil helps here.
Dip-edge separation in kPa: 108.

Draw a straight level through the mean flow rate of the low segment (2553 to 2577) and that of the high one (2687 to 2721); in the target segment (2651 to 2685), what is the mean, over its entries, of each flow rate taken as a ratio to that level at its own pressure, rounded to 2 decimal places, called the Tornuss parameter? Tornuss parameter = 1.03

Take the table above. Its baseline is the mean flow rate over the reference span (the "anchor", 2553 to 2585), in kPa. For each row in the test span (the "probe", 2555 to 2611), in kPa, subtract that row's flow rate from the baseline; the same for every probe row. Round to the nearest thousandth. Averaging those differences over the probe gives 0.012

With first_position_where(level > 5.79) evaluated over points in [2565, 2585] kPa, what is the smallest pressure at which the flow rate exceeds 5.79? 2566.0 kPa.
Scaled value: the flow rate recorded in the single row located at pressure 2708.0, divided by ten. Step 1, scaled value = 0.578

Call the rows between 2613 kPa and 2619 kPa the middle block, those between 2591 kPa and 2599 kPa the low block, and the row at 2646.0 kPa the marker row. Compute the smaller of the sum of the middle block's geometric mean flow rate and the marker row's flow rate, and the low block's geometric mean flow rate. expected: 5.74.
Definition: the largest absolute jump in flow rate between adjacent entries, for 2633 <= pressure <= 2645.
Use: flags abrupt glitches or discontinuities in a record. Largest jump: 0.34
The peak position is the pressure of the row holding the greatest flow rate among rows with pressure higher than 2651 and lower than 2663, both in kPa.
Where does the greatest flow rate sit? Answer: 2652.0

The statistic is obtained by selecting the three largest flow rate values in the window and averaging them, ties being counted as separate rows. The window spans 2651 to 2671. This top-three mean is 5.97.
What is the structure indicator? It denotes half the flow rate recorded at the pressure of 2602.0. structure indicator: 2.83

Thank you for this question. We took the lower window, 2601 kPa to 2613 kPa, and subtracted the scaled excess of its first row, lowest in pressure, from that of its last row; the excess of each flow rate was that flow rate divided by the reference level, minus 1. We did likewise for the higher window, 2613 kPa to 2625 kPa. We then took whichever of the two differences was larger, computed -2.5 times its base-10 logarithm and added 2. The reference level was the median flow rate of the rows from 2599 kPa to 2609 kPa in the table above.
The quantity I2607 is 7.07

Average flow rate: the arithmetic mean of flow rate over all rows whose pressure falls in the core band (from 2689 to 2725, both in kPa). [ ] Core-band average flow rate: 5.45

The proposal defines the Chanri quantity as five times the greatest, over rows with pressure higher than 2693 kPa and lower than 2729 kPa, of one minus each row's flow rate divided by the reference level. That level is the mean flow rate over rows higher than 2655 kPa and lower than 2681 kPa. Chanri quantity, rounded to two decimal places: 0.51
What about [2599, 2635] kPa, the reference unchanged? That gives 0.36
